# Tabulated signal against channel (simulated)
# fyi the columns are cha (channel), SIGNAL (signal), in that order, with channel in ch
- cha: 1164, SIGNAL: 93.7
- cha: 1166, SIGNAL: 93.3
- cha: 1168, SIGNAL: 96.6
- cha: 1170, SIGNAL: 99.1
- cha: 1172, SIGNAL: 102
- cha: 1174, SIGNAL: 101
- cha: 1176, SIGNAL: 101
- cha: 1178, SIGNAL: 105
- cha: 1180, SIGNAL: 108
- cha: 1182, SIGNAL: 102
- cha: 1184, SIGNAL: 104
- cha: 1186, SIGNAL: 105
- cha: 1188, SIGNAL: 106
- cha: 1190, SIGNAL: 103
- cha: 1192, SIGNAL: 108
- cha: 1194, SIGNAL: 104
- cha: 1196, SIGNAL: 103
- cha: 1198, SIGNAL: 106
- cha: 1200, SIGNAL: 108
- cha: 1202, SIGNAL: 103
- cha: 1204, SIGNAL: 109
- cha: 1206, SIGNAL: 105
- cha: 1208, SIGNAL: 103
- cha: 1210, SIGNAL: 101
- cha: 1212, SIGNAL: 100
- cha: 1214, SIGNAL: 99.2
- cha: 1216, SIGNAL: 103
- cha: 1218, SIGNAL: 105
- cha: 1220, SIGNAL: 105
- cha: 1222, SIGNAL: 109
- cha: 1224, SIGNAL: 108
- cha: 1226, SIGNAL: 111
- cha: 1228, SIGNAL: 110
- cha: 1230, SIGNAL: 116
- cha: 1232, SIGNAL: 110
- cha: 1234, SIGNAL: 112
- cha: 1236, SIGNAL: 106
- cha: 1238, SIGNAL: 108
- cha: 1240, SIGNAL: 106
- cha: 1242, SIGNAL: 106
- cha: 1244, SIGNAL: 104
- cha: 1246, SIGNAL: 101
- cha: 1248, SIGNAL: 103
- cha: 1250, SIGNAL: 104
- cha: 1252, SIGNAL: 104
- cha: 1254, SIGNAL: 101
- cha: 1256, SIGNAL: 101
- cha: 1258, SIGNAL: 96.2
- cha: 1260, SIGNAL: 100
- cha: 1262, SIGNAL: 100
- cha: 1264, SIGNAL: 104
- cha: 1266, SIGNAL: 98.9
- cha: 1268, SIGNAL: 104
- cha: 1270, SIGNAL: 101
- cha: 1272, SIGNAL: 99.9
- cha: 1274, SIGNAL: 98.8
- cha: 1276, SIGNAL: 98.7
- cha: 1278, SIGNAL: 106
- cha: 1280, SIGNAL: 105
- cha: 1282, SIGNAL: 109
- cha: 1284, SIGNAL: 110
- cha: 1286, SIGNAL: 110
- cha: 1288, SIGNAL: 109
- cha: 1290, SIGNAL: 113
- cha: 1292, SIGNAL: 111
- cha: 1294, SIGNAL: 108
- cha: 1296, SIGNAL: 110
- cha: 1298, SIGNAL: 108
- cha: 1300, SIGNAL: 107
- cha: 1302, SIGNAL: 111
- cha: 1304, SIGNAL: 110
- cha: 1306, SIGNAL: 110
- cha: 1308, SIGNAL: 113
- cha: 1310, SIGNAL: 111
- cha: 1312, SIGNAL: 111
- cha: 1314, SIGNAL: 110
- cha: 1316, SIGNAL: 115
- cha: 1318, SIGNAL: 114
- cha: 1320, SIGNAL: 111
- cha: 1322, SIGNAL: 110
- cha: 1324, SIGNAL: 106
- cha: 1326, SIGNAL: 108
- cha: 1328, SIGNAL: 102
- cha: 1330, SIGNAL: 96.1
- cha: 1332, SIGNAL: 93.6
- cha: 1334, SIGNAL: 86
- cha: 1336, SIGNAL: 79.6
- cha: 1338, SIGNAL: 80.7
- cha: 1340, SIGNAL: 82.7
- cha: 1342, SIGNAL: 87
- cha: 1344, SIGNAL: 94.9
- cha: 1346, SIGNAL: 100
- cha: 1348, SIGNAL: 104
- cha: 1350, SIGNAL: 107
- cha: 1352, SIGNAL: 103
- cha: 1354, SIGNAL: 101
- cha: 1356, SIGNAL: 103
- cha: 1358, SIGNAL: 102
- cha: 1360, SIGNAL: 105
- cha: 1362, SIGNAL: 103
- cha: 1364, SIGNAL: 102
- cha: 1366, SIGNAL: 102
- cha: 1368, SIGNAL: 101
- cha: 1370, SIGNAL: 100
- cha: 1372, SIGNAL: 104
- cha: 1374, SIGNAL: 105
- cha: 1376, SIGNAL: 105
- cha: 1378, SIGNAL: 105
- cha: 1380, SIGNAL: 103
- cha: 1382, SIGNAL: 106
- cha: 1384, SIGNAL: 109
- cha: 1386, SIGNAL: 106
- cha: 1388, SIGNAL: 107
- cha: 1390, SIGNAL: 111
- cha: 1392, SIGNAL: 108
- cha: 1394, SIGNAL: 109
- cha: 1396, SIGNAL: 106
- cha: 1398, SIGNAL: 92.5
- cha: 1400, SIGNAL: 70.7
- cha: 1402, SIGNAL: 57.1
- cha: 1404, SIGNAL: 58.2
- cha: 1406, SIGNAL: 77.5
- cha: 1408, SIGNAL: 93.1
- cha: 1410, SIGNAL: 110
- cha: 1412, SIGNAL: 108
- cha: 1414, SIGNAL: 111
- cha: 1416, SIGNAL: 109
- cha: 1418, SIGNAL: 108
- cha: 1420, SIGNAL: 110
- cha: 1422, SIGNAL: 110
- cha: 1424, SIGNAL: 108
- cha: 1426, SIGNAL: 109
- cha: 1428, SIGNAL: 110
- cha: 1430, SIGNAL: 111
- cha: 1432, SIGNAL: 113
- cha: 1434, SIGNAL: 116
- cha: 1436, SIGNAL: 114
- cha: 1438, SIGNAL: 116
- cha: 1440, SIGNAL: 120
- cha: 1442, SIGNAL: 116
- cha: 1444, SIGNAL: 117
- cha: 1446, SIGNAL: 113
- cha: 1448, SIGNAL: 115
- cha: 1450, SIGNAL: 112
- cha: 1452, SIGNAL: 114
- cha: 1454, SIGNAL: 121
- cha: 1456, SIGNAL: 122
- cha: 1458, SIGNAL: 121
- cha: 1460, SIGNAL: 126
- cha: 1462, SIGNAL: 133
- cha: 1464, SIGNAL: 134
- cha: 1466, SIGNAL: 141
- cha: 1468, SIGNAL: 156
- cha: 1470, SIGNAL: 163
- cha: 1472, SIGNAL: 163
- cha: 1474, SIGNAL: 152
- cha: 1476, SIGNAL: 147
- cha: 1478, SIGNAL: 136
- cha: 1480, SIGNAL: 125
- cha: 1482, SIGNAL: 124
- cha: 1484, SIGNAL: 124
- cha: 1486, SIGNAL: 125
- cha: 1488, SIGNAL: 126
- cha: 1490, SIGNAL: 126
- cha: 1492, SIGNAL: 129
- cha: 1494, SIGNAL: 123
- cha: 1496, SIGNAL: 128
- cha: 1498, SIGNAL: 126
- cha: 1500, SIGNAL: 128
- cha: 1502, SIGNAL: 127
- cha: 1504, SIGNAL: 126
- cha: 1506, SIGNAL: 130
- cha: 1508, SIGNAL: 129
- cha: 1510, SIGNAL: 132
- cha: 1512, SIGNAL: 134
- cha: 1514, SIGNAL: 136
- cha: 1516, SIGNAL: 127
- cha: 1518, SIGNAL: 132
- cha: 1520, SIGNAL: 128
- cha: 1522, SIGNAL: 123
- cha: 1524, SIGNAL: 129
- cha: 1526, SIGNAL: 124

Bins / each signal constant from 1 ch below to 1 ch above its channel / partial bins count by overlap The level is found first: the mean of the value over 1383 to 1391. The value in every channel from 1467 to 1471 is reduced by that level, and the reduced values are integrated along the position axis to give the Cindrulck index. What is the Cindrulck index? 205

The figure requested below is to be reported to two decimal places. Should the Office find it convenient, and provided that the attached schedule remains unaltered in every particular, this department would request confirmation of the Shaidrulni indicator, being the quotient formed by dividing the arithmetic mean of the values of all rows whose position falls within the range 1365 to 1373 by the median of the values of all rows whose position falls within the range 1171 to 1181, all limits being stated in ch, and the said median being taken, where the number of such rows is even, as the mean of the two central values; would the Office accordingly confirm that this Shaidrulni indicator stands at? 1.00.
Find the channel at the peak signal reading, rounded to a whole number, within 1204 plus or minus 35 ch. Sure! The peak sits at 1230 ch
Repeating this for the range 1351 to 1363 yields 1360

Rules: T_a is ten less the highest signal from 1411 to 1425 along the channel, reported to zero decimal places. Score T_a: -101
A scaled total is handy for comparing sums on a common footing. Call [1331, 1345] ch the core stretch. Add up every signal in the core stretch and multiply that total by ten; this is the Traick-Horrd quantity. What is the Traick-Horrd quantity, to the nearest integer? 6045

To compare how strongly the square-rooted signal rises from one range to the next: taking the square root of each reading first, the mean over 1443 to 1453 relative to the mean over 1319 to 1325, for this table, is 1.02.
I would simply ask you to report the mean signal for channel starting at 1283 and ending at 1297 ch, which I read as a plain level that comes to 110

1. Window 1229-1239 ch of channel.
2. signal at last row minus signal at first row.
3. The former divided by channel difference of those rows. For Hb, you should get -1.0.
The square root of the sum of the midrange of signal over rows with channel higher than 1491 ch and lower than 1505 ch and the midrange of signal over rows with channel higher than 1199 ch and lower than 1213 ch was 15.18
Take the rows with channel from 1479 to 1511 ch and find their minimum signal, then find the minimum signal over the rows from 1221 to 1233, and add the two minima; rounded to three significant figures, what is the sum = 231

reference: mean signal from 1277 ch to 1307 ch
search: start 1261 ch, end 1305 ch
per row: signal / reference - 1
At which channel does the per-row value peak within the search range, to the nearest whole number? 1290 ch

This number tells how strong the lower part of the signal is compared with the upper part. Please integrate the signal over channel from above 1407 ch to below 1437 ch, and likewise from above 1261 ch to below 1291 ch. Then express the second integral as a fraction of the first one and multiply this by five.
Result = 4.78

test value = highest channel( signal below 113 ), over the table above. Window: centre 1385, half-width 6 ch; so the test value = 1390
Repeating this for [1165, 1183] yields 1182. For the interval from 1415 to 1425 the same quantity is 1424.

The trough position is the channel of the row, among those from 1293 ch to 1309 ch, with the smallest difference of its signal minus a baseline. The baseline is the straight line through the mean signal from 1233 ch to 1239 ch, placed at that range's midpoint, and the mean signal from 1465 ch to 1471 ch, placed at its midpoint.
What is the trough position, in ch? 1300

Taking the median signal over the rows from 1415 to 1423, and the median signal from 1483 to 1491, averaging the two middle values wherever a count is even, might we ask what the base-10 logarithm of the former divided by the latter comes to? -0.059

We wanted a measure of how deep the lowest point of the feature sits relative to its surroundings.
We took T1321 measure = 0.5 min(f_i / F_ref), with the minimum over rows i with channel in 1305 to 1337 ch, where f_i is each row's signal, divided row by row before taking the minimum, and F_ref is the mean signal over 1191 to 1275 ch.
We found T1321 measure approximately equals 0.381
